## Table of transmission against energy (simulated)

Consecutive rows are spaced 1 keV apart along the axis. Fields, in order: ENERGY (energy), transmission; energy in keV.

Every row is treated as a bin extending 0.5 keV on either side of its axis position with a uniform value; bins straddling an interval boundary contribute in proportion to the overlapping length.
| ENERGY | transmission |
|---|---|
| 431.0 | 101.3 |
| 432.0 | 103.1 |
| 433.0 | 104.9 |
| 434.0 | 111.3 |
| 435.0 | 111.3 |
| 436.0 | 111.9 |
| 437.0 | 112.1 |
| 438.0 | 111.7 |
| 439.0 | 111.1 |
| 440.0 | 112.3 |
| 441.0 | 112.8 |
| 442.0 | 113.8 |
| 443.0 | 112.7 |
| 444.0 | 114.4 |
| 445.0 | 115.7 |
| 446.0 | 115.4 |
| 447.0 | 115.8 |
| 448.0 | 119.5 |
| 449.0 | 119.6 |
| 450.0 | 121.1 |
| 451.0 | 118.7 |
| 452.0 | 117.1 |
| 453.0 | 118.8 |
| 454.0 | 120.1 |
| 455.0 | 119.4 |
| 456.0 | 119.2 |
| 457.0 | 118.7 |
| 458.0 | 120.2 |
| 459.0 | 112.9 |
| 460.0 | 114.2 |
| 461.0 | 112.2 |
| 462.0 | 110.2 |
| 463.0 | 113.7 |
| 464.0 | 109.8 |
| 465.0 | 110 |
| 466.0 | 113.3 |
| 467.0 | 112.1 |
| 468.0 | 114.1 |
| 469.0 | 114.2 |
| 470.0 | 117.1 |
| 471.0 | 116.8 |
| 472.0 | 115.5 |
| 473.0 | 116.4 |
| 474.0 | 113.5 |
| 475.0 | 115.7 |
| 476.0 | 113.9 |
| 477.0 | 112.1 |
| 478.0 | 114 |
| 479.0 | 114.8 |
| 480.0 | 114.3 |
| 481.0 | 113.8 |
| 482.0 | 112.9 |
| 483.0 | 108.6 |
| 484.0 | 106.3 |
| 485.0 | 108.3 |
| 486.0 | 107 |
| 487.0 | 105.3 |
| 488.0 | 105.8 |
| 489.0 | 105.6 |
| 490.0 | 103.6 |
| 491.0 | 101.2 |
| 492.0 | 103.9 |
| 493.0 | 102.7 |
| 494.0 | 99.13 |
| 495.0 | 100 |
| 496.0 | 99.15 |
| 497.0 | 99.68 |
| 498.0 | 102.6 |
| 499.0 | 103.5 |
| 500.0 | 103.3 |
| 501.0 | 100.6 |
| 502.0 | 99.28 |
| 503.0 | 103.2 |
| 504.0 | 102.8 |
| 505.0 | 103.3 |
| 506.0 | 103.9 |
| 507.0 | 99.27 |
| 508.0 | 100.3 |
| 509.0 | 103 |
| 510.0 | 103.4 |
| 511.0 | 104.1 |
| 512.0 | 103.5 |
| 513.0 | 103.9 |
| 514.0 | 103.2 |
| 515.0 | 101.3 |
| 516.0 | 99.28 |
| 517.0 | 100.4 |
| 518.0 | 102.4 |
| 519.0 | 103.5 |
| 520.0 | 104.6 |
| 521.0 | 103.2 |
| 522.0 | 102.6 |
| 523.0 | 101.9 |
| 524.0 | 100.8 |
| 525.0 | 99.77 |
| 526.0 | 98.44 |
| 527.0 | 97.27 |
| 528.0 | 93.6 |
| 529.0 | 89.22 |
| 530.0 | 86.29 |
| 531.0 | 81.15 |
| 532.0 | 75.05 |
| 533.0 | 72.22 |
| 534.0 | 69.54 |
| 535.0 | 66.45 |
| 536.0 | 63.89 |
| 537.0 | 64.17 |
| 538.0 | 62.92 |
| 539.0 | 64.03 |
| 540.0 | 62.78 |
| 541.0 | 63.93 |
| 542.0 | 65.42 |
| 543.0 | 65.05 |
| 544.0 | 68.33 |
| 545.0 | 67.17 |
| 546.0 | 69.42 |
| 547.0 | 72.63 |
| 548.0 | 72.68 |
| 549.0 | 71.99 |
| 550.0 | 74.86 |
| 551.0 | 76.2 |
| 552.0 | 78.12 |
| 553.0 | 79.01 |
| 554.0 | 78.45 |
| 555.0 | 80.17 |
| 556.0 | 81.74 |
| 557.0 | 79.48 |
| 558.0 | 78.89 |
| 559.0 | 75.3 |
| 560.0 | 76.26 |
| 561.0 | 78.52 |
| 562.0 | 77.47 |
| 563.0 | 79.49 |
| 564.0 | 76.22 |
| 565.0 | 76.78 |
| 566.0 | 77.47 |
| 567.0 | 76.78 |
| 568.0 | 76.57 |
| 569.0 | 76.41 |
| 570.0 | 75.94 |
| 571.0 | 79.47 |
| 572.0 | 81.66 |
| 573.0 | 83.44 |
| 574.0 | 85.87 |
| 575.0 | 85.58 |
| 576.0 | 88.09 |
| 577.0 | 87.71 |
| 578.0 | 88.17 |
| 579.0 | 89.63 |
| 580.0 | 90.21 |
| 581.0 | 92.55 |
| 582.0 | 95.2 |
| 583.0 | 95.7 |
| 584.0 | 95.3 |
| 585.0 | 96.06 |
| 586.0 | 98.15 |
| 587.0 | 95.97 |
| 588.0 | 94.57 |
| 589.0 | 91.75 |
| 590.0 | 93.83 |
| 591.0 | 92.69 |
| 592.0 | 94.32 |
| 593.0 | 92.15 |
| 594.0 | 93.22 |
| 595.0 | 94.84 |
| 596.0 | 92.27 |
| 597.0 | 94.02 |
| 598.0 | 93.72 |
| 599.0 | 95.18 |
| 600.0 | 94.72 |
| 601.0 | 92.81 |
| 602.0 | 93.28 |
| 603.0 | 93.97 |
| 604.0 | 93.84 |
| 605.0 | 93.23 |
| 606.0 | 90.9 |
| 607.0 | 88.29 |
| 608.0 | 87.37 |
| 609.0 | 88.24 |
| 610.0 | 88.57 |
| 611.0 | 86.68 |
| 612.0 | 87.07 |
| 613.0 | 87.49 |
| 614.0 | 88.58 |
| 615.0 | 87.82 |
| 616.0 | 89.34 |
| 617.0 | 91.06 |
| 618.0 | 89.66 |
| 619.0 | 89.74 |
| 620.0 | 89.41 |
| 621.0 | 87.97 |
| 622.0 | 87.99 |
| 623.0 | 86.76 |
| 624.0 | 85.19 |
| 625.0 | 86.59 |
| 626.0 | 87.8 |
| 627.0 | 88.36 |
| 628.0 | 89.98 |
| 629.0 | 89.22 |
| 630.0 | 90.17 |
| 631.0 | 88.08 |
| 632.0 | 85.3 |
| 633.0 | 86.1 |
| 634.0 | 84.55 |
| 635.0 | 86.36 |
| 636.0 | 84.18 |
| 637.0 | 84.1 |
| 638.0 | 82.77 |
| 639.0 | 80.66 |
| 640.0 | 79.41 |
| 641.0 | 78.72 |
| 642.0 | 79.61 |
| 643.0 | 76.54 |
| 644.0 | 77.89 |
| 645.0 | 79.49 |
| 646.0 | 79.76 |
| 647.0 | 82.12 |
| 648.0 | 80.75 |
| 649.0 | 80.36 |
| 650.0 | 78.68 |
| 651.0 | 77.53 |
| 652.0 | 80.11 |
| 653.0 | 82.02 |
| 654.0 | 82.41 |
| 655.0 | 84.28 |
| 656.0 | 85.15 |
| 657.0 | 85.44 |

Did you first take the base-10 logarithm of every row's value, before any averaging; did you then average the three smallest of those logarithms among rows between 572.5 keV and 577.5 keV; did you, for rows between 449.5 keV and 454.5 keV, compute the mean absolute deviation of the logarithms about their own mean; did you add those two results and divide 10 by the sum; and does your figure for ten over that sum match 5.17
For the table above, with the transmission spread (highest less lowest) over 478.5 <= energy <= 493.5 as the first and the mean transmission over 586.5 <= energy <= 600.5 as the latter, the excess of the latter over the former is 80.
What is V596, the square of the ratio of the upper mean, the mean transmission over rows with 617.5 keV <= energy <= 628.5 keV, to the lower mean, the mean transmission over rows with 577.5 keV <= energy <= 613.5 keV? 0.91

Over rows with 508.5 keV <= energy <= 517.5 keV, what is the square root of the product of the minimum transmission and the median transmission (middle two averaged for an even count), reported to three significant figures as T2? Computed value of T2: 101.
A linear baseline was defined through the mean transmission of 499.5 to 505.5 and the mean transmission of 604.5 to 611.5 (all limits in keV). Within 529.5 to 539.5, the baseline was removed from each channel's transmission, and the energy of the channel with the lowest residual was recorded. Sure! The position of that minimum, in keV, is 538.0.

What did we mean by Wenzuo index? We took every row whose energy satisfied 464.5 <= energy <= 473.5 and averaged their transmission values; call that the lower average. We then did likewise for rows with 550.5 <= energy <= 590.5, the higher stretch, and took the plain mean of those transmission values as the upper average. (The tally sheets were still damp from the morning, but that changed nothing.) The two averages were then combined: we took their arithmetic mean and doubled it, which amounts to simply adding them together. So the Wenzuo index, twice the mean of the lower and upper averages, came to 198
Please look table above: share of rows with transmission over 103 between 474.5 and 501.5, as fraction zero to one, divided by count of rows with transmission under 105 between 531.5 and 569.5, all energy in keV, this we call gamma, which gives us 0.019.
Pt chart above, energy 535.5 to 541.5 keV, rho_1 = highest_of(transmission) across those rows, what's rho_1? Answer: 64.17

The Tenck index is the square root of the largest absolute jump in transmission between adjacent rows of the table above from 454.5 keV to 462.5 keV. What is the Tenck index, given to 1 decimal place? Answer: 2.7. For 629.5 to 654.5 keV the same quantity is 1.8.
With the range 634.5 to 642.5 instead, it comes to 1.5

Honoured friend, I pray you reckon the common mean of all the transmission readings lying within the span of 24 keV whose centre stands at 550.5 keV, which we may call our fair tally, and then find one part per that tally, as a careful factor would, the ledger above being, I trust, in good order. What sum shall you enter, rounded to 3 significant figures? 0.0137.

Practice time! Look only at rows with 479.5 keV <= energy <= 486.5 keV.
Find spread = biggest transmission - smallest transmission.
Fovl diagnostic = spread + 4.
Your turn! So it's 12.0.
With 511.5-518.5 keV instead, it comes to 8.6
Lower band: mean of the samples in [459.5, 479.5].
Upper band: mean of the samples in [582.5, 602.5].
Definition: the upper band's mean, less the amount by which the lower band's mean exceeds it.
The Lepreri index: 75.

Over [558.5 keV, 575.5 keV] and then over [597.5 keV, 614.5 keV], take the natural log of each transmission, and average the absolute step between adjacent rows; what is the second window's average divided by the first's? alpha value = 0.64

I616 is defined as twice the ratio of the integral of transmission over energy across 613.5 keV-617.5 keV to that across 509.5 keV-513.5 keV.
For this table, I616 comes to 1.72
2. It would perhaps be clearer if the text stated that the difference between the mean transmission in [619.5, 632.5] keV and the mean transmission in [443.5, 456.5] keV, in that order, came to -30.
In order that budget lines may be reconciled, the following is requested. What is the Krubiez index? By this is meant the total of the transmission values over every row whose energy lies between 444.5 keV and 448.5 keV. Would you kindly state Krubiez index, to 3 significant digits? 466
